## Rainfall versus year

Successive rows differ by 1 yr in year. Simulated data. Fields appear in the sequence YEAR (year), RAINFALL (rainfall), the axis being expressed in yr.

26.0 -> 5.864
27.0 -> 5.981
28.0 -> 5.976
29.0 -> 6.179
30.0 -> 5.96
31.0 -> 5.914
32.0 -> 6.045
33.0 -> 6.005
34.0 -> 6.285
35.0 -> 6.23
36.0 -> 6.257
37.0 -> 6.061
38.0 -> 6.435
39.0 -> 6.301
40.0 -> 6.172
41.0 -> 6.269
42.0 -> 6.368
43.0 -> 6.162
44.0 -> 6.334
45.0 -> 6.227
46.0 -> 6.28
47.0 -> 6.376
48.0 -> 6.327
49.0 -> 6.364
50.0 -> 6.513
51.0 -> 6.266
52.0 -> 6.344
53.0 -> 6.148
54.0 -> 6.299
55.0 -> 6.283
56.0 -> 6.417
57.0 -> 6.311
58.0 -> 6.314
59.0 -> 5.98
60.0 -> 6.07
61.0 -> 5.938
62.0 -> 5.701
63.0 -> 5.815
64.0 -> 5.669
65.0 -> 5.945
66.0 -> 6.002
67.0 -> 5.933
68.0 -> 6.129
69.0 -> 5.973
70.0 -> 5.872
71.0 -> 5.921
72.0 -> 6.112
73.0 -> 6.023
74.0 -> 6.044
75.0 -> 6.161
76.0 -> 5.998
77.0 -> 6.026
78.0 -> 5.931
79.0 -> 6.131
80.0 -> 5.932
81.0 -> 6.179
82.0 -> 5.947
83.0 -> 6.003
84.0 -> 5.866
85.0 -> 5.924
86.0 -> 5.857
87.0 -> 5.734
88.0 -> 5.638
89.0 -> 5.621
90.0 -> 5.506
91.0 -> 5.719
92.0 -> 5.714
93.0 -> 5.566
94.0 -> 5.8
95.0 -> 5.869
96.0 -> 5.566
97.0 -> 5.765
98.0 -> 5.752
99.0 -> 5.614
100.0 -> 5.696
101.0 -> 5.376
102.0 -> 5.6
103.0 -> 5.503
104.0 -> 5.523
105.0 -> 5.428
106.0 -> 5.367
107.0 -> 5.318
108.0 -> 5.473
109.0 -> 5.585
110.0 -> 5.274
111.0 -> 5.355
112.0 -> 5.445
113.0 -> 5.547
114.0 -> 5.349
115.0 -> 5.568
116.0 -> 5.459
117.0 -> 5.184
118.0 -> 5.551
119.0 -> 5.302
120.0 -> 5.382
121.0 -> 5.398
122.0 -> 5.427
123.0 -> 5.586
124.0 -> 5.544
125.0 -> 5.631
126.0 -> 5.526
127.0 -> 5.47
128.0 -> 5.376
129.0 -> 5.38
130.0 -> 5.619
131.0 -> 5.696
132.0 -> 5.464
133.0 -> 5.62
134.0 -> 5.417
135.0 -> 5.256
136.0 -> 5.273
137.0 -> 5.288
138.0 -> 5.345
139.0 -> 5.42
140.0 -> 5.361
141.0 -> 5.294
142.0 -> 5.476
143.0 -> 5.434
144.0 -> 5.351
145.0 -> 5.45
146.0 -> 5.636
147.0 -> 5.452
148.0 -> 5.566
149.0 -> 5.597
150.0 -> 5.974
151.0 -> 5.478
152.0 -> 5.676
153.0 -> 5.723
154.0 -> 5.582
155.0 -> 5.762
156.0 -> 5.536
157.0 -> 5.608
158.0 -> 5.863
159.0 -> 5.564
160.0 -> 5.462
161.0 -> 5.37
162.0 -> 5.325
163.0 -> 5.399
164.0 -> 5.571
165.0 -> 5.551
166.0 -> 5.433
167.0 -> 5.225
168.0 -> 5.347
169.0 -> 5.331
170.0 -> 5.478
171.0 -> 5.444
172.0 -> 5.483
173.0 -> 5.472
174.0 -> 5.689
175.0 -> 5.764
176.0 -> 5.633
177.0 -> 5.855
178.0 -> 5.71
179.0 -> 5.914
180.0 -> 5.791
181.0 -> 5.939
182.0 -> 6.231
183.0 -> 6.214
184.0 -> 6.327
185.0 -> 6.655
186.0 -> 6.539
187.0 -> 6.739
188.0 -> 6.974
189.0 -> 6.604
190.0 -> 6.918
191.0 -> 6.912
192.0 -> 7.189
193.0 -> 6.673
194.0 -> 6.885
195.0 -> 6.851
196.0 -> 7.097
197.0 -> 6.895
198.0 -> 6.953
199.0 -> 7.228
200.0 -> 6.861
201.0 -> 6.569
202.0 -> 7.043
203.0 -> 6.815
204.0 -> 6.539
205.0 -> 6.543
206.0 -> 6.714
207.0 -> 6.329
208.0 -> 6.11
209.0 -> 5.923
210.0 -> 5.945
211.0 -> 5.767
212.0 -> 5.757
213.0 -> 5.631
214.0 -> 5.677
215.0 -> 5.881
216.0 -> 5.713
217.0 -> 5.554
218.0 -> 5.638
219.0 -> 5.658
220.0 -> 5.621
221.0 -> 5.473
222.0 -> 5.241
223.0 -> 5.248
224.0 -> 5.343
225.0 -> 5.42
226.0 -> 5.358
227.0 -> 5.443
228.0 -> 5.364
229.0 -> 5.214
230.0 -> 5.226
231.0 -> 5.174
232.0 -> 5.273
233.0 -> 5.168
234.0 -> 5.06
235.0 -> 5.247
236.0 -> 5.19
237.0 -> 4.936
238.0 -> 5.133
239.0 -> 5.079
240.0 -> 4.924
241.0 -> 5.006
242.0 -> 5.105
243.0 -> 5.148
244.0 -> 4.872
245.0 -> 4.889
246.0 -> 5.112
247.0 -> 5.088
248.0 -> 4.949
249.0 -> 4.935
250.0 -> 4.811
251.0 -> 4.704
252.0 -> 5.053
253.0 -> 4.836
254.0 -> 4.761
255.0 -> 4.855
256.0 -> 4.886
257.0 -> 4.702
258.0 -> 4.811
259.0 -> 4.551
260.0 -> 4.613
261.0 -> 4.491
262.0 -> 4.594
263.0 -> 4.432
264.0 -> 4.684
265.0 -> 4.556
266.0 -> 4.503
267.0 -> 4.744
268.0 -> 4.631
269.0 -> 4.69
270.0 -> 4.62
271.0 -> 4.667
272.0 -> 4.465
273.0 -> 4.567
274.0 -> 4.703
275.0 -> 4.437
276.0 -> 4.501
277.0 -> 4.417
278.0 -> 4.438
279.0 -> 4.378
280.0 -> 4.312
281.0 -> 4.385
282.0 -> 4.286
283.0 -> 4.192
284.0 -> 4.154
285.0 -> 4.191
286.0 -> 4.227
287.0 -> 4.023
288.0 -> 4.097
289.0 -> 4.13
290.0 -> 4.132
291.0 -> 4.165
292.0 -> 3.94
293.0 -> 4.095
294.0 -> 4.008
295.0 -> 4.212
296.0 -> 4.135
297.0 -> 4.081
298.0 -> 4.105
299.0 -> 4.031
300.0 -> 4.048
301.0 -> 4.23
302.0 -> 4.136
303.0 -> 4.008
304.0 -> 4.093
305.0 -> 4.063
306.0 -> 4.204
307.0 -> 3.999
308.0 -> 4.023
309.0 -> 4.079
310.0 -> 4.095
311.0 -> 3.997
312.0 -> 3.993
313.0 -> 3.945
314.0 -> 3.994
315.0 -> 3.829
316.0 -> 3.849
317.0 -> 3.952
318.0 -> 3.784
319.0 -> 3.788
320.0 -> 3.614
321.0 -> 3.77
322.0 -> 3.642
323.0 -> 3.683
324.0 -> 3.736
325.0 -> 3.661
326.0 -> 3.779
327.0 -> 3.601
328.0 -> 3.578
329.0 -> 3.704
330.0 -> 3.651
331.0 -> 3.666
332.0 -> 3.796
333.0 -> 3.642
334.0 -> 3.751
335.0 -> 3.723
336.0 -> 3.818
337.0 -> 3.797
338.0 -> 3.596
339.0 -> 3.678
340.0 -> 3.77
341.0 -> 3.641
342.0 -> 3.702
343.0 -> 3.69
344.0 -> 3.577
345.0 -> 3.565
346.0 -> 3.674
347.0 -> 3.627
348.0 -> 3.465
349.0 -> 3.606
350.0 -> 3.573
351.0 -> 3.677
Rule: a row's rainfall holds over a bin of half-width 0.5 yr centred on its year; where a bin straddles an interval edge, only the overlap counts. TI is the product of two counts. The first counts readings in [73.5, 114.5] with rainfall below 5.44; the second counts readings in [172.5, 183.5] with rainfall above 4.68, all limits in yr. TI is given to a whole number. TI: 77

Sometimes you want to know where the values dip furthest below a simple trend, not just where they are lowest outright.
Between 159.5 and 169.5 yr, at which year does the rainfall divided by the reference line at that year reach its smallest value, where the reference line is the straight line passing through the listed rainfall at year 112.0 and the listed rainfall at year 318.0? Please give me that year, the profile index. 167.0 yr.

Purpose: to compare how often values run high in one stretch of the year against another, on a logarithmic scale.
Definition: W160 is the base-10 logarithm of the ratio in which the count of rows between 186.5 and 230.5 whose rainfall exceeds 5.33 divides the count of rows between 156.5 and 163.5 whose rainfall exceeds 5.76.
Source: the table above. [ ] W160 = -1.6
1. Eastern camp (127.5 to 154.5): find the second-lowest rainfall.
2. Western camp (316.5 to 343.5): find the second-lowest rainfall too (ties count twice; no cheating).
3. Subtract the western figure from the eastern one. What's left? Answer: 1.7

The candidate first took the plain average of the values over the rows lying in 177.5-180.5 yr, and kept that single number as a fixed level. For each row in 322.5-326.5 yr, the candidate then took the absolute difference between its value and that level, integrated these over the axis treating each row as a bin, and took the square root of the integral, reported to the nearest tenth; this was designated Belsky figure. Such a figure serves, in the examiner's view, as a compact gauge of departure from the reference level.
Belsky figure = 2.9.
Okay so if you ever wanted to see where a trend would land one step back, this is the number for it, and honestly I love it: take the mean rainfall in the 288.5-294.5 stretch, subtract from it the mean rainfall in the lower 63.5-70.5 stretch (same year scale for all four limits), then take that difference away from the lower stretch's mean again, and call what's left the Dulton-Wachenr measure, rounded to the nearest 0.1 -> 7.8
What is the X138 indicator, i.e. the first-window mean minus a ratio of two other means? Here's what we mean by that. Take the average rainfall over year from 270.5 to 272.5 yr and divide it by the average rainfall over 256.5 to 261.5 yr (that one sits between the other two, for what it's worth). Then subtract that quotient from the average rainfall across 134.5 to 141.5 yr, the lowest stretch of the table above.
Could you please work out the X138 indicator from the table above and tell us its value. 4.3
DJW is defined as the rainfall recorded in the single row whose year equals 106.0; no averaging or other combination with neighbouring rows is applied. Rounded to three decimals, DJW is 5.367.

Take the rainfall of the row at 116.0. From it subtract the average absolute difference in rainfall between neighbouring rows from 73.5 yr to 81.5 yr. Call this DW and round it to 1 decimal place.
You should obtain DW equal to 5.3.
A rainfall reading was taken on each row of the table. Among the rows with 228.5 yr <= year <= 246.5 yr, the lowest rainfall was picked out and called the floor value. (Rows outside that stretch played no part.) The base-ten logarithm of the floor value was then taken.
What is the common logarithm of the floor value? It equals 0.688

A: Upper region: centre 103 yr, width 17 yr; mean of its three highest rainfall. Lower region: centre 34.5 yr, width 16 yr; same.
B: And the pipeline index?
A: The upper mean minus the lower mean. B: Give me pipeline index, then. -0.6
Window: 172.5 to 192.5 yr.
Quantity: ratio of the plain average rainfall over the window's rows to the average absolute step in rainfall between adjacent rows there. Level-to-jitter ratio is 34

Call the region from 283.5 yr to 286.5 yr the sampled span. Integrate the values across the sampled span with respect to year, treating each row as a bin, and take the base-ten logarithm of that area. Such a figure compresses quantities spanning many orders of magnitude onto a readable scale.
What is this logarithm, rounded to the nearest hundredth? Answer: 1.10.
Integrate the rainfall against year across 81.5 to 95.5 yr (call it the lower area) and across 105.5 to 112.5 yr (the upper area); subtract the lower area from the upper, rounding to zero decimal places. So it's -43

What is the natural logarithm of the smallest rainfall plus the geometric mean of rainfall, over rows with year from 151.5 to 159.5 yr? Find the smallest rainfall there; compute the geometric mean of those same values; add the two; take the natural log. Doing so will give 2.42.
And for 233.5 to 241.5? 2.30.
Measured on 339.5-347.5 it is 1.98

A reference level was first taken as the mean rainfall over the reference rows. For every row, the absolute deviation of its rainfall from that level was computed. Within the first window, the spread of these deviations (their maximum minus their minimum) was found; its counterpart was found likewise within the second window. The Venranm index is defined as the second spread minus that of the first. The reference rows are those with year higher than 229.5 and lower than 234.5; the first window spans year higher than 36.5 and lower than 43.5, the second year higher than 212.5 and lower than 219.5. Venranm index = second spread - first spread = -0.05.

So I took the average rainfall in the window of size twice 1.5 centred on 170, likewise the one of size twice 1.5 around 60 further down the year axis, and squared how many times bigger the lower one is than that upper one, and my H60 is 1.2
